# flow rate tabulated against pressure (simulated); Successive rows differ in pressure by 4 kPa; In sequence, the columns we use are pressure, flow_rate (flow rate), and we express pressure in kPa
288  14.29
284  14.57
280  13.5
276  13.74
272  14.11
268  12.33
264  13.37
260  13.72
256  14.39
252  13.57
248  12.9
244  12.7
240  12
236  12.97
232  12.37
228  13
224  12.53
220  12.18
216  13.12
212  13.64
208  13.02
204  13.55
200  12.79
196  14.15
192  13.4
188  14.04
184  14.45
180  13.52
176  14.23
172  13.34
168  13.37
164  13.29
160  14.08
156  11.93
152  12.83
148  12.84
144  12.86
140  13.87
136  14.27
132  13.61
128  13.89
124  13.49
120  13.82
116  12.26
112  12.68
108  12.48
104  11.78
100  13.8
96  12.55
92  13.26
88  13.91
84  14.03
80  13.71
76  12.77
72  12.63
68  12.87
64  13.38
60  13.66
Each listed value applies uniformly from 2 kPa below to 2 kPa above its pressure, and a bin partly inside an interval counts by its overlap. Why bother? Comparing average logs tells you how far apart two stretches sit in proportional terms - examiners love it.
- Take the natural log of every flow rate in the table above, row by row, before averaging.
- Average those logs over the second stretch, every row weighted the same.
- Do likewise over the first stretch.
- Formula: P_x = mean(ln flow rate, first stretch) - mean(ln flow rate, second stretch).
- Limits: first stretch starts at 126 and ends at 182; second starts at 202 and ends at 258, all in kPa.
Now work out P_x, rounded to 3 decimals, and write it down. 0.032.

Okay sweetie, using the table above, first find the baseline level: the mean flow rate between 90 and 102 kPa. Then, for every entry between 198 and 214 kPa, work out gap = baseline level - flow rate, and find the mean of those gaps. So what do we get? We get 0.0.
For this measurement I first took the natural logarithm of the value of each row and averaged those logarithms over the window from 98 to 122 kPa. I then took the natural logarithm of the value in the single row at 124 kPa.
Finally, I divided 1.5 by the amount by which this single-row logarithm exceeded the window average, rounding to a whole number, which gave 28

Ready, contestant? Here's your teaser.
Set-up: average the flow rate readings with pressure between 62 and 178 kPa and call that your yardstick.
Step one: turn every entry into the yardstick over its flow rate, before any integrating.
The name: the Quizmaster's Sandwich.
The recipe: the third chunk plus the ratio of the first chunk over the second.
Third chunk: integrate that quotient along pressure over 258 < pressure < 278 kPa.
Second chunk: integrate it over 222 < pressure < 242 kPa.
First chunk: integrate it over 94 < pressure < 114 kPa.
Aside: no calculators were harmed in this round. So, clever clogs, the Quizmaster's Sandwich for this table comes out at 20.7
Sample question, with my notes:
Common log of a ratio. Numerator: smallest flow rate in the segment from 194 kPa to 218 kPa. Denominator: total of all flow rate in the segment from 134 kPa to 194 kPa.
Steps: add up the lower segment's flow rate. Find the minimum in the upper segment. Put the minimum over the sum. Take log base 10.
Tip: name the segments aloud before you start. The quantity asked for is -1.20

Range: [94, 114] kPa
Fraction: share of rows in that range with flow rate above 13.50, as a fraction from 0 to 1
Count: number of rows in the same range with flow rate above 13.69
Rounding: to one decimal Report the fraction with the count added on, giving 1.2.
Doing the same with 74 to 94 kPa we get 3.6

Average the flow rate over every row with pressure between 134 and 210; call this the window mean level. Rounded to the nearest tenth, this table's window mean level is 13.5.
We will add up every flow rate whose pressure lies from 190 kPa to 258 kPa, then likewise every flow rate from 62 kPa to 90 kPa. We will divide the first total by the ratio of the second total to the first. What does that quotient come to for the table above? 530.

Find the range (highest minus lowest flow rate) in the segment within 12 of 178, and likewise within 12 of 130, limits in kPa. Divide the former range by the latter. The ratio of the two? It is 1.4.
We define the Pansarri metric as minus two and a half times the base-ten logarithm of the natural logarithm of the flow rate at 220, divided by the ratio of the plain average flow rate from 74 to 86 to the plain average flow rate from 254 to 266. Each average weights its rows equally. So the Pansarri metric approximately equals -1.020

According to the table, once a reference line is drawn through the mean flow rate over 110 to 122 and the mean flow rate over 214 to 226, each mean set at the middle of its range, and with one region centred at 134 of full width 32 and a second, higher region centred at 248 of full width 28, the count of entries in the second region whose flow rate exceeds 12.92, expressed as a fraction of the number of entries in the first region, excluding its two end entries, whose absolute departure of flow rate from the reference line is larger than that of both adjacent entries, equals 2.0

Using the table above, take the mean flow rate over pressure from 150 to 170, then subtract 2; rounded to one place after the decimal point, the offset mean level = 11.1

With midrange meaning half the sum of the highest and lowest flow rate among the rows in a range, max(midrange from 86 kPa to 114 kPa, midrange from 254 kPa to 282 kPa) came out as 13.4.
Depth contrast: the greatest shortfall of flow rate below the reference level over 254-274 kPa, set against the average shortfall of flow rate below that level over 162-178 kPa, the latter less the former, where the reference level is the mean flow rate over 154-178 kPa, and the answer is -1.2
